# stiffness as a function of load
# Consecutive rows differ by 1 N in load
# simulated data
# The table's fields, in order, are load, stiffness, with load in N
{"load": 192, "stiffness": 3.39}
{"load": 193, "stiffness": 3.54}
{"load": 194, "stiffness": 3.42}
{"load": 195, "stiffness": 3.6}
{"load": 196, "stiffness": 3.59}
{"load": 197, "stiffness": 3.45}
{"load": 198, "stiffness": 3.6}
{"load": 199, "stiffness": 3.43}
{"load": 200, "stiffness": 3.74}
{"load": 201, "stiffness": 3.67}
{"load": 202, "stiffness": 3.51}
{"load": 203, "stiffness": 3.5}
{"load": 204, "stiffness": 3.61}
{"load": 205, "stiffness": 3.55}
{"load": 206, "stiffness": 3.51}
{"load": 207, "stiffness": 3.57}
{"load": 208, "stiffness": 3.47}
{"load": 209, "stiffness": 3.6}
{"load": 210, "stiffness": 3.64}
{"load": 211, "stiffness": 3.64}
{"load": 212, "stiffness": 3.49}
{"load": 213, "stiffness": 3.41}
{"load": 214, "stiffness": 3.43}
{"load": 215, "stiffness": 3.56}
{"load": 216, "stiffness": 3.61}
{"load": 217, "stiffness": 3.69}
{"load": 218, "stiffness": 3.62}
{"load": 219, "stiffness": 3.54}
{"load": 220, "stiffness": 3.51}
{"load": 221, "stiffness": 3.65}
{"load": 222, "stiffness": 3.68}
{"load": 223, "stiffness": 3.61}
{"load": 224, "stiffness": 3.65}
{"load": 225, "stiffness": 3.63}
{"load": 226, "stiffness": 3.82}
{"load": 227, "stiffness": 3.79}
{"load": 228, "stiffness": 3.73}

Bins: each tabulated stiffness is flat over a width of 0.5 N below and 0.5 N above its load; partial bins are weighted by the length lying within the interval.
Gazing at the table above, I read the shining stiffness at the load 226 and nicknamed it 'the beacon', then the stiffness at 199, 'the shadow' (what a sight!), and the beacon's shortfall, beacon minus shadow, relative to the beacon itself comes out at 0.10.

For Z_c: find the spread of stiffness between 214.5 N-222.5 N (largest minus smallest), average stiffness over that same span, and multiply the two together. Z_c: 0.65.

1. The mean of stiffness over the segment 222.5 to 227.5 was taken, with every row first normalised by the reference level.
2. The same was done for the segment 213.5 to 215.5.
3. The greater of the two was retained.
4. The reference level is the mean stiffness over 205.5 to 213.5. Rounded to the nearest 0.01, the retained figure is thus 1.04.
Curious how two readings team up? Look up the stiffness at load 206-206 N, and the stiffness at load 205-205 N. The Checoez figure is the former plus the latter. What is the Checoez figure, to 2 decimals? 7.06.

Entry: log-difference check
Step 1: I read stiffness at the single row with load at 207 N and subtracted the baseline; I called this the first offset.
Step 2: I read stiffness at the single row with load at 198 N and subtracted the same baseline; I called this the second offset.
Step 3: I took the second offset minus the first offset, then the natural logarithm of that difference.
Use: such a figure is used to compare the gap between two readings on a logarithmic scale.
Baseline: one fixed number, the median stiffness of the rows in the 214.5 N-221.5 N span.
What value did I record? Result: -3.5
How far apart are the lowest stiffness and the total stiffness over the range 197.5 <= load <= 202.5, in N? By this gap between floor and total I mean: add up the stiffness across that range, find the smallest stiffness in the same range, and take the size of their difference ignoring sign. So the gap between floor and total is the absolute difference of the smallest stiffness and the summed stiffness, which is 15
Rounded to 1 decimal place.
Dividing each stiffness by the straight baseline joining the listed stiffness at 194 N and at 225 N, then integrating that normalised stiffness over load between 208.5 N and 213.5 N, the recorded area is 5.0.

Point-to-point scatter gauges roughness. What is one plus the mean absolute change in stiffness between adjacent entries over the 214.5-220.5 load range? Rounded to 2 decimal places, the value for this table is 1.06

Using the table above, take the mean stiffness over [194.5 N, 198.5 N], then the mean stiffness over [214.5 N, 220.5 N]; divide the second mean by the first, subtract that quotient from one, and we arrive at -0.008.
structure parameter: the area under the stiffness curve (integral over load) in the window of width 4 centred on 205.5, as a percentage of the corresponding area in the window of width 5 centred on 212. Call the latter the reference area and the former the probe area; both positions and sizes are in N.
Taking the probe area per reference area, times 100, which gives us 81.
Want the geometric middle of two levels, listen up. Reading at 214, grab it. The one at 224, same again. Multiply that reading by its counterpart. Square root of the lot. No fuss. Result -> 3.54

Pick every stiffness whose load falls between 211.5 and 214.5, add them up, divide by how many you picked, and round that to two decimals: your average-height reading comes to 3.44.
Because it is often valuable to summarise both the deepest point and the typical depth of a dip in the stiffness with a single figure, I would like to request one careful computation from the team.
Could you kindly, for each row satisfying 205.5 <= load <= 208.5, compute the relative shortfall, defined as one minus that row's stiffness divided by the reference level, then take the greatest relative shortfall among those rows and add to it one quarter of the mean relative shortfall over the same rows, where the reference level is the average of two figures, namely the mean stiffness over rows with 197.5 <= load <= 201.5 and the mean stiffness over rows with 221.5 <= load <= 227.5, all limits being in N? 0.060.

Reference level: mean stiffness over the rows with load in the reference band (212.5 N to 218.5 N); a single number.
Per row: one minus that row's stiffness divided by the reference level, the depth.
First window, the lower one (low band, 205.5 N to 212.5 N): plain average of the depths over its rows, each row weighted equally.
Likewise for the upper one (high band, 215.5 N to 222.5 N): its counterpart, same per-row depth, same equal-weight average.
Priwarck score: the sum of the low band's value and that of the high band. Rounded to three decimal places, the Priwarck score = -0.019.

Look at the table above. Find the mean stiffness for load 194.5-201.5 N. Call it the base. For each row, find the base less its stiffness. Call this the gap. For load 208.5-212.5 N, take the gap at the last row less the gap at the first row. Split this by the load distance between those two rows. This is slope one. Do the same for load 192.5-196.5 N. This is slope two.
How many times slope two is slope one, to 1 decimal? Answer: -2.2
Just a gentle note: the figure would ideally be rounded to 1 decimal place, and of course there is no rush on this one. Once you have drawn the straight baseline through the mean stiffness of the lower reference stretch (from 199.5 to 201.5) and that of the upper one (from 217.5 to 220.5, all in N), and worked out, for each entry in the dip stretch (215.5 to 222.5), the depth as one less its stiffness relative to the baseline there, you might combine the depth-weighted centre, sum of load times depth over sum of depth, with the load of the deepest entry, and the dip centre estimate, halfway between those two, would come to 219.8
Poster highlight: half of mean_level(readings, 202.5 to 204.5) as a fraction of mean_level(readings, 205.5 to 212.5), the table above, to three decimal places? 0.499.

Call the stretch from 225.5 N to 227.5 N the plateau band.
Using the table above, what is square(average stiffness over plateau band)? 14.5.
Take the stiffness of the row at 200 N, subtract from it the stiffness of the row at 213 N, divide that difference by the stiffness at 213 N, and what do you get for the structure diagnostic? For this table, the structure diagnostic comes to 0.10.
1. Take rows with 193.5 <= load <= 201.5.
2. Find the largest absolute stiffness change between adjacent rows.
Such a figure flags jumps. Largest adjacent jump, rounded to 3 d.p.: 0.310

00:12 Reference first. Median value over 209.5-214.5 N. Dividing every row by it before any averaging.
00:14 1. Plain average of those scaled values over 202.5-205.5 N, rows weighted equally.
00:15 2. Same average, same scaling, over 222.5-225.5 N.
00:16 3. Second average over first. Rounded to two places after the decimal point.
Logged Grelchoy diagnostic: 1.02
